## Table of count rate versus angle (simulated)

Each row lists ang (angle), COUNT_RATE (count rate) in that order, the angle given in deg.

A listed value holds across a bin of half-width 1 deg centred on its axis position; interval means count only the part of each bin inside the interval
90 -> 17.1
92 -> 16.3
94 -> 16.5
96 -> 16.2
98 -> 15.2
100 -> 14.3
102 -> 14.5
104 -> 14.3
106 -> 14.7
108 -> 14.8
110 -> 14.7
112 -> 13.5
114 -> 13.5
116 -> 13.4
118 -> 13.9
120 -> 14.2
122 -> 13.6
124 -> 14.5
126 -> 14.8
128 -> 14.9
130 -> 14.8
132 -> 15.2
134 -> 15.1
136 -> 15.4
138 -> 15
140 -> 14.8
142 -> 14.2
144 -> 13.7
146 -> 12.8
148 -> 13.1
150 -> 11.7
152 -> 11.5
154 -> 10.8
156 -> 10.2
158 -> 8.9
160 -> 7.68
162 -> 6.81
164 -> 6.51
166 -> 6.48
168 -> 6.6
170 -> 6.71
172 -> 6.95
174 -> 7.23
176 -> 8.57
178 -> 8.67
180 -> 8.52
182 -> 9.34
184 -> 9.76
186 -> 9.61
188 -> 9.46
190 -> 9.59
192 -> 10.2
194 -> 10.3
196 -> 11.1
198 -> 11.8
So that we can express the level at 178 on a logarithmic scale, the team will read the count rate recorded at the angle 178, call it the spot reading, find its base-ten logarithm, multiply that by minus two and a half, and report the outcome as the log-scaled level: -2.35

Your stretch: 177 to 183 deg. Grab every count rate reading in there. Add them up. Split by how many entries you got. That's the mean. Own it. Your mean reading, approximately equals 9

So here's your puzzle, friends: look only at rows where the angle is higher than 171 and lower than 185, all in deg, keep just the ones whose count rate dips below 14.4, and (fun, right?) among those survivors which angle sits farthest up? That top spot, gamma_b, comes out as 184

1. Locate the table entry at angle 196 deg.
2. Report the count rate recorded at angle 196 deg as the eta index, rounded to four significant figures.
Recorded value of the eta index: 11.10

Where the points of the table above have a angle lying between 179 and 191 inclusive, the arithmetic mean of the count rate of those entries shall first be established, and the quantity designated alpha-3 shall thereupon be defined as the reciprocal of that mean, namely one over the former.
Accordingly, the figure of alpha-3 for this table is 0.11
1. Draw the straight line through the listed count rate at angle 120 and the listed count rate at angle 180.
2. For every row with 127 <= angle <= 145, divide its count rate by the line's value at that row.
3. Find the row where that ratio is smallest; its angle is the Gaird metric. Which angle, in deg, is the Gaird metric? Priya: 128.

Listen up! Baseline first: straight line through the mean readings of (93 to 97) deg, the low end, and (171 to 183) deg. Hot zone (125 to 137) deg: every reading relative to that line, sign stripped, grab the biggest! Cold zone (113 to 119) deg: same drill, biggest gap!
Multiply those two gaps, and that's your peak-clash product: 3.0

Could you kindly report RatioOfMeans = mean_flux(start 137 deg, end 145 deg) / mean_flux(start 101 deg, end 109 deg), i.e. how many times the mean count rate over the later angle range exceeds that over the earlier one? 0.99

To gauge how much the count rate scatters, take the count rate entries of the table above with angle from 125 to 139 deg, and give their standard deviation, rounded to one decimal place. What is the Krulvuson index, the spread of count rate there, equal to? 0.2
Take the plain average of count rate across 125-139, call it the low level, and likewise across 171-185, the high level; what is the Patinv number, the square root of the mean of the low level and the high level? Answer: 3.4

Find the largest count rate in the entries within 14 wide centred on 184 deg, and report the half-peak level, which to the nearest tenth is 4.9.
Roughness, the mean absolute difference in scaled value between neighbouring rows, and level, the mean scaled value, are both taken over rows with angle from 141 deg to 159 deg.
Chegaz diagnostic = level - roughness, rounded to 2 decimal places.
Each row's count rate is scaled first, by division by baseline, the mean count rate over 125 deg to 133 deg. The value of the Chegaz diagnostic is 0.75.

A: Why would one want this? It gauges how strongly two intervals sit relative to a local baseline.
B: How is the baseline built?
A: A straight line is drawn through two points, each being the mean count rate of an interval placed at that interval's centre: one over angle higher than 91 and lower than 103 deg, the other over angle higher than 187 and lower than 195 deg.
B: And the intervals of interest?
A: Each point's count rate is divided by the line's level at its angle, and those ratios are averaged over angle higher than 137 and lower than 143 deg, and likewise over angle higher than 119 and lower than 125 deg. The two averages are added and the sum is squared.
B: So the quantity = 4.6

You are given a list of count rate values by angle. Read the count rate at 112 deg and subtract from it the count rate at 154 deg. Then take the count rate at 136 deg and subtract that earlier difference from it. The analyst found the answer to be 13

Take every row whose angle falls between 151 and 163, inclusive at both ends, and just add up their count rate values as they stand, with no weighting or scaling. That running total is 56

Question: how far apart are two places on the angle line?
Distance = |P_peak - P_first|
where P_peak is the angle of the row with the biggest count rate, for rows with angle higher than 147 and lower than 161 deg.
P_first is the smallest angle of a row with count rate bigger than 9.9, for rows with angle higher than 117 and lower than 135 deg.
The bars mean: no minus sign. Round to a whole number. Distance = 30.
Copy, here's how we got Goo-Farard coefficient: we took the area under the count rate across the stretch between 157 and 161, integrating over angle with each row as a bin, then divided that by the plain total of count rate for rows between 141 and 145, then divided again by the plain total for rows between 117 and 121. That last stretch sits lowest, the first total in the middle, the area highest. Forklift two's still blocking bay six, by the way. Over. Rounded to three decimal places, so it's 0.042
